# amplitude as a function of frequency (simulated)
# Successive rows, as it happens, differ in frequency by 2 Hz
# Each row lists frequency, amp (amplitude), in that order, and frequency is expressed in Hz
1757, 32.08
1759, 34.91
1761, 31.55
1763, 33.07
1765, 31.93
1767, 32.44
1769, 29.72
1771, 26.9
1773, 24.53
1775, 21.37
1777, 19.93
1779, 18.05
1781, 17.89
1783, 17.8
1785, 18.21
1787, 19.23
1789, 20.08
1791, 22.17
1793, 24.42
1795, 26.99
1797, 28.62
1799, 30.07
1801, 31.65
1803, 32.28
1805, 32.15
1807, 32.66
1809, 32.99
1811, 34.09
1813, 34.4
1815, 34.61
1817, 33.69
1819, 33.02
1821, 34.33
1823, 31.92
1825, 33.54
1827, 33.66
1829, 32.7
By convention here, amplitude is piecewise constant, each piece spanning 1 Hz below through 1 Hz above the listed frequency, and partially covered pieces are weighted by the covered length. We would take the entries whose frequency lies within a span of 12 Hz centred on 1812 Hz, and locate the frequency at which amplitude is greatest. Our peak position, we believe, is 1815 Hz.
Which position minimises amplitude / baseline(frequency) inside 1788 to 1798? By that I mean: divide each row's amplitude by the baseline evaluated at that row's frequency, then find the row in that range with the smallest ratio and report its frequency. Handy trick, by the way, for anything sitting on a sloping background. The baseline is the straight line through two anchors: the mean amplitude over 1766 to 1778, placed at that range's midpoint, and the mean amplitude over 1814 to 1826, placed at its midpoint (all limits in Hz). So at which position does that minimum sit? 1789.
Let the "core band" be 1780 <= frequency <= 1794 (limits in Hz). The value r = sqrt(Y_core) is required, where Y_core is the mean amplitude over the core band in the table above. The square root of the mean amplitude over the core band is 4.5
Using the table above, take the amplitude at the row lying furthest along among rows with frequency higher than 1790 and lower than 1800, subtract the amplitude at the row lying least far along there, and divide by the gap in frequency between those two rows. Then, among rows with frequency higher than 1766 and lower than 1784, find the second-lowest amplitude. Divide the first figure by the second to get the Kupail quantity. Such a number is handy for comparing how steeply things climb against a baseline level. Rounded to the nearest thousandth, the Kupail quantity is 0.055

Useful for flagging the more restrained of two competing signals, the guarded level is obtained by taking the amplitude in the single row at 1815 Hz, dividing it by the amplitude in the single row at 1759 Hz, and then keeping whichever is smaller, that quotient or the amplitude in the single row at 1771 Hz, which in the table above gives 1.0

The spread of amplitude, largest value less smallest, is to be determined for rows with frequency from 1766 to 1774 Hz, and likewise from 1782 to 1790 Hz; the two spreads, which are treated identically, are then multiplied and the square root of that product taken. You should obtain 4.2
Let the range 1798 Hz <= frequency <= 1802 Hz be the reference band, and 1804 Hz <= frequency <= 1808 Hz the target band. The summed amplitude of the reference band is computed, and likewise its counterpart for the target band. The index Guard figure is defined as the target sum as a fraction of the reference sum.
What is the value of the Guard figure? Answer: 1.05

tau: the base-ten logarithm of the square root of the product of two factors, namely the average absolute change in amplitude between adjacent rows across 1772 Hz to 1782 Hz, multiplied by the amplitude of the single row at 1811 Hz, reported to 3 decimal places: 0.876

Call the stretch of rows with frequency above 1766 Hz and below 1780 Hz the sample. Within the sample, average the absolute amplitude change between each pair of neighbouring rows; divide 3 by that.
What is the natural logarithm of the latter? 0.2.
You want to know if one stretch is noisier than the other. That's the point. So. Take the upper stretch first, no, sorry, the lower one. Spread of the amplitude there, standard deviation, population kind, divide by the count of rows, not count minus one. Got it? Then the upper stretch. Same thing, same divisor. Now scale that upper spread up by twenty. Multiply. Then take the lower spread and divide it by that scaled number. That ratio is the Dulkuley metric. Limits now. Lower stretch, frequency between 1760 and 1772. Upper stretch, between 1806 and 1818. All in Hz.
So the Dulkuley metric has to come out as 0.15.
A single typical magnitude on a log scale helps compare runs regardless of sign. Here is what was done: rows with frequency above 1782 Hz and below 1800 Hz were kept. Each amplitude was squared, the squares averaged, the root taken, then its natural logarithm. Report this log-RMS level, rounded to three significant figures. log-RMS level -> 3.16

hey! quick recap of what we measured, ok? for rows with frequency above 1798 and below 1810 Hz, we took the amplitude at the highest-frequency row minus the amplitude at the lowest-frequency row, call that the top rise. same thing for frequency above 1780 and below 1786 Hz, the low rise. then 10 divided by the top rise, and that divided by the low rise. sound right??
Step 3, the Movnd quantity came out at 10.7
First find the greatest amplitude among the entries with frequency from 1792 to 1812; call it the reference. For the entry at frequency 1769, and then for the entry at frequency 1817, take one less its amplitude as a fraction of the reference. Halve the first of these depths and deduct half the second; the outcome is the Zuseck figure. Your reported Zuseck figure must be 0.058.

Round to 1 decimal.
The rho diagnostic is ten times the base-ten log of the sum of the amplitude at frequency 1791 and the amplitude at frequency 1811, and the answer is 17.5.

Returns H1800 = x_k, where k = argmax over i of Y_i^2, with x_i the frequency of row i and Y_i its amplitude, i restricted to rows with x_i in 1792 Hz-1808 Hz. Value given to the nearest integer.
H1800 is 1807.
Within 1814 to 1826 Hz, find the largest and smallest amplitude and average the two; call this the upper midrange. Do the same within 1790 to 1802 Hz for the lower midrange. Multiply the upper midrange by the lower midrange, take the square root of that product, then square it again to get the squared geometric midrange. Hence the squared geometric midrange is 895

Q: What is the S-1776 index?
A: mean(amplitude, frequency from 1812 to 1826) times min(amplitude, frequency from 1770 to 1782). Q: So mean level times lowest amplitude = 602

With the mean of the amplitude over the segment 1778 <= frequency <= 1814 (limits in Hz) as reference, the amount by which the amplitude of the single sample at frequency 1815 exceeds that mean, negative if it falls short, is 8.3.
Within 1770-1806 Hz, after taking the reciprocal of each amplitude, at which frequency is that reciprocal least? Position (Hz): 1803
